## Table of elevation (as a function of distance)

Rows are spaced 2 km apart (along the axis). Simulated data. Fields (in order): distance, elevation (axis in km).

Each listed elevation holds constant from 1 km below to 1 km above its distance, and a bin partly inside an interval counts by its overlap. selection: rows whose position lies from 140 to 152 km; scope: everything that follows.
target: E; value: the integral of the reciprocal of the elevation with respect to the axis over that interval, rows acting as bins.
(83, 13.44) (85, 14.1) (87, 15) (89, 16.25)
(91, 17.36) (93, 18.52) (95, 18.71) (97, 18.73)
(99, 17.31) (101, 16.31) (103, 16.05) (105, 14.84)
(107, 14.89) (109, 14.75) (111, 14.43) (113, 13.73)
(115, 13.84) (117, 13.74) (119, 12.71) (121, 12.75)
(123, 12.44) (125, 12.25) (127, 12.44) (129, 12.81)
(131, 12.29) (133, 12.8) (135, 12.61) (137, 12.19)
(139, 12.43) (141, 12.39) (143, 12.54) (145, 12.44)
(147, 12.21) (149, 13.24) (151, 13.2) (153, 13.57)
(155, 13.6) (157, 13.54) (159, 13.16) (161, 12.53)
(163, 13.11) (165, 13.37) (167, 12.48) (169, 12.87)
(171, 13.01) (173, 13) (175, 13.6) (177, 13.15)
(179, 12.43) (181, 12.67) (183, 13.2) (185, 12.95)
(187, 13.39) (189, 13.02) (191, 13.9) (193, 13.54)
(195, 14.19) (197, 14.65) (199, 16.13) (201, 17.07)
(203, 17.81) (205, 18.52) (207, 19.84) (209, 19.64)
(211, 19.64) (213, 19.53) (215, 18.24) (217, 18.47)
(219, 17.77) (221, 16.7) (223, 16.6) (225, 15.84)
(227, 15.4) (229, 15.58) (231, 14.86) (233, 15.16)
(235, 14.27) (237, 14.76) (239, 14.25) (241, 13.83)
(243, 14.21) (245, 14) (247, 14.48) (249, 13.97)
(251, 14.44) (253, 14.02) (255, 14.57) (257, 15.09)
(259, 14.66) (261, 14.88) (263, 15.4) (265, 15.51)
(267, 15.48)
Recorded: 0.9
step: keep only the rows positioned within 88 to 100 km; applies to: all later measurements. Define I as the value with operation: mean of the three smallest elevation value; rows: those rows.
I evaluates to 17.0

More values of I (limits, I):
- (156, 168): 12.7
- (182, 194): 13.1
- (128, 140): 12.3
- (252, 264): 14.4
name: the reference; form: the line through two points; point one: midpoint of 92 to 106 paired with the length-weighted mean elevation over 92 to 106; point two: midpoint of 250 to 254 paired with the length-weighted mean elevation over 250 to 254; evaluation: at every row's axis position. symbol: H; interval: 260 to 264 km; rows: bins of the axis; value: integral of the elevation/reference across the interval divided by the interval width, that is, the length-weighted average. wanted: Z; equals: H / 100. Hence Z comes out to 0.011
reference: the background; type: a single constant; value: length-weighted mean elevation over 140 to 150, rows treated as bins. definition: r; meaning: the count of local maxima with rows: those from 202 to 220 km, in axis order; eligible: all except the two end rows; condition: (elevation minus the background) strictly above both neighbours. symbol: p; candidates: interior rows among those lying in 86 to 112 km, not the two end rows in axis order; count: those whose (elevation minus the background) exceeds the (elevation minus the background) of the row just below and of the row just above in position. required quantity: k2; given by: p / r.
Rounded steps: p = 2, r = 2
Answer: 1.00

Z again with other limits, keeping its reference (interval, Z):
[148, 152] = 0.008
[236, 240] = 0.010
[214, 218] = 0.012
